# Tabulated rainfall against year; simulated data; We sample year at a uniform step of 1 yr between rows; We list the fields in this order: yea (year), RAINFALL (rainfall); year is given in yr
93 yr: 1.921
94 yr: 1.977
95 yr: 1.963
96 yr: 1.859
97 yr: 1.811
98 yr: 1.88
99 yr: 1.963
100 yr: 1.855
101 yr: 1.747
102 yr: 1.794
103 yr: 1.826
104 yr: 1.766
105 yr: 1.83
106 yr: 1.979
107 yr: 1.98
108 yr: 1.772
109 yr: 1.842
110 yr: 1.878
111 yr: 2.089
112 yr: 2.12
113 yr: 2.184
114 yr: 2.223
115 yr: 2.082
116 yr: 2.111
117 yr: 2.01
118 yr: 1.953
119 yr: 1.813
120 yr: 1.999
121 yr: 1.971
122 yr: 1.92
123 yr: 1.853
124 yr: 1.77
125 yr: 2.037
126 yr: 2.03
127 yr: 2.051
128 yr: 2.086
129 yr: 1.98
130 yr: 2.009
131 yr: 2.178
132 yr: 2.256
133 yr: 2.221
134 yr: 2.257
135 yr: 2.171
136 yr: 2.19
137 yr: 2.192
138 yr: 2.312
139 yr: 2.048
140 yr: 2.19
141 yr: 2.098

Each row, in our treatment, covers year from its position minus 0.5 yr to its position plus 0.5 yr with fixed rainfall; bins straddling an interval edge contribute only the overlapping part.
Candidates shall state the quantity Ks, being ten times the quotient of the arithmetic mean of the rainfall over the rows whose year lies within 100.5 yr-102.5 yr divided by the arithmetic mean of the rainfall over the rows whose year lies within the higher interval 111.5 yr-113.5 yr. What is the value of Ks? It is 8.2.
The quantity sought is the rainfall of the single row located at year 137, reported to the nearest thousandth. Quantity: 2.192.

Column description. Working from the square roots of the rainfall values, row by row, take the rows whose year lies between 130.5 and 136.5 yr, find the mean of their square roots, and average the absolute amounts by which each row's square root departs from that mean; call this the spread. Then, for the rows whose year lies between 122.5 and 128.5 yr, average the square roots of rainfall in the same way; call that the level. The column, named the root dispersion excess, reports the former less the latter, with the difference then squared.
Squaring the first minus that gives 1.94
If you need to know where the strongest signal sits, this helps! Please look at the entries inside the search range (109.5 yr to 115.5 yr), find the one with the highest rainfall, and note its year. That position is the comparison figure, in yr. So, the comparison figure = 114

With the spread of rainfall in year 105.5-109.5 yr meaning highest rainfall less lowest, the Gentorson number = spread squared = 0.043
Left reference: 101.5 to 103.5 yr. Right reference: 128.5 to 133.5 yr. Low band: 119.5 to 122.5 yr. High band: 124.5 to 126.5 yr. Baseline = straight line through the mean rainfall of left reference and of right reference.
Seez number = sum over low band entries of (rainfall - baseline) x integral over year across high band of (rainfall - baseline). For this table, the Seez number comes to 0.01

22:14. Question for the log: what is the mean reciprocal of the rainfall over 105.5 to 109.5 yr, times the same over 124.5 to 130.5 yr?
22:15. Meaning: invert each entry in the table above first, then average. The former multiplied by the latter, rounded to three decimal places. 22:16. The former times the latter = 0.261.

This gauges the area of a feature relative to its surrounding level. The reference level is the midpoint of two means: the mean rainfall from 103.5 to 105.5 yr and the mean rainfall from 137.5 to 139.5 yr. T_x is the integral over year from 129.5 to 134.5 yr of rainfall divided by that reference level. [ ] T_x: 5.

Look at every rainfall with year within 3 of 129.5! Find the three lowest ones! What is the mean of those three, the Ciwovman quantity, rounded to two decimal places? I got 2.01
